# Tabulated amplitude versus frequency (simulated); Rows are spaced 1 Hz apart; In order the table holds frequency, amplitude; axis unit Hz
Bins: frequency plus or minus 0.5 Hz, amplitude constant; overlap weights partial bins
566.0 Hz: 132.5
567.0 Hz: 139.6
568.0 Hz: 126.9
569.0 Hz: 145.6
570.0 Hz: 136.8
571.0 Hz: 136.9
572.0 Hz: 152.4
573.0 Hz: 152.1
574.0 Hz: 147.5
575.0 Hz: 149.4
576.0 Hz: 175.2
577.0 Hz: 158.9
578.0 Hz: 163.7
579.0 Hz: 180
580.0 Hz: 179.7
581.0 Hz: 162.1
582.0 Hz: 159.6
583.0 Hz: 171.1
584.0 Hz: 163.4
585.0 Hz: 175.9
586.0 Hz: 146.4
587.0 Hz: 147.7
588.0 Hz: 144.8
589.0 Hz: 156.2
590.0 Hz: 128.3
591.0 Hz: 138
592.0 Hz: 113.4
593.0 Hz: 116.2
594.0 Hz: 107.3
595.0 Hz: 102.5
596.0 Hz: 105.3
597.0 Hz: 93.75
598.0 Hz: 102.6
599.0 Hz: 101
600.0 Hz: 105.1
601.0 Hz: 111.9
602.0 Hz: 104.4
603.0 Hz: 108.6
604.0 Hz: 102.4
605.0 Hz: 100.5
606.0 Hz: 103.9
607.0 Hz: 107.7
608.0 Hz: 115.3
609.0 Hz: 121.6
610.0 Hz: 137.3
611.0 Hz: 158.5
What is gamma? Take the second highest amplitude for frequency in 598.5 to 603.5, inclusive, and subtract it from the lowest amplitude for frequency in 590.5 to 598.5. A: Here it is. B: -15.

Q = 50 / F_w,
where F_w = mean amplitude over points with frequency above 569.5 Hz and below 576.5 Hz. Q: 0.333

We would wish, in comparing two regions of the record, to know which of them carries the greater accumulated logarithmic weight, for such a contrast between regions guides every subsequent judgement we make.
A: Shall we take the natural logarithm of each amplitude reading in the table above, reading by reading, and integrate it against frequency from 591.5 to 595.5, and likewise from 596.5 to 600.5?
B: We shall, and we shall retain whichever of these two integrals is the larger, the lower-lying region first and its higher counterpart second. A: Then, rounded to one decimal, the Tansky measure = 18.8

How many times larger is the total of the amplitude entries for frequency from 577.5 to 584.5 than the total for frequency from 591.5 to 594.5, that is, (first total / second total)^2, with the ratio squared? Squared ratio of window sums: 12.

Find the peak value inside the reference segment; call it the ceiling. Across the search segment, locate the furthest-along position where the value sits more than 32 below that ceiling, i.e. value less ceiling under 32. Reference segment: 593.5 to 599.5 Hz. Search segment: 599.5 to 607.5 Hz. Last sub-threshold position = 607.0 Hz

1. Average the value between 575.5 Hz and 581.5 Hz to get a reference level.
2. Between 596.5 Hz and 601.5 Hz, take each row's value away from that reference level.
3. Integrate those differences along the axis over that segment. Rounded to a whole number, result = 335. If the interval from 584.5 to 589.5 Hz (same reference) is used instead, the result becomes 79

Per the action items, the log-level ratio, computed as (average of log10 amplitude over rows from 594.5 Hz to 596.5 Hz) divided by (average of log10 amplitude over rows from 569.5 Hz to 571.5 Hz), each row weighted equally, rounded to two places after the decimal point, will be 0.94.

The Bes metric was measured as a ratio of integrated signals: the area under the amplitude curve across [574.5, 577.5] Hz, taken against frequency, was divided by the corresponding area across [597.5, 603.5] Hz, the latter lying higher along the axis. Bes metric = 0.76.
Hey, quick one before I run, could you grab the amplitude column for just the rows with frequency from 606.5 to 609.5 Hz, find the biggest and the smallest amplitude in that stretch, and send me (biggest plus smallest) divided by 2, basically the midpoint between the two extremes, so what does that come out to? 115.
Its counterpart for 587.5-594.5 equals 132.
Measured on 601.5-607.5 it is 105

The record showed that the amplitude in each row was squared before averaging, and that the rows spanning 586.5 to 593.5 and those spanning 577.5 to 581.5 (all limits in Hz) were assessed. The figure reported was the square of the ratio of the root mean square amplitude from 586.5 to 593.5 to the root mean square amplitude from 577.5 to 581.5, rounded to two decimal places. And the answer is 0.63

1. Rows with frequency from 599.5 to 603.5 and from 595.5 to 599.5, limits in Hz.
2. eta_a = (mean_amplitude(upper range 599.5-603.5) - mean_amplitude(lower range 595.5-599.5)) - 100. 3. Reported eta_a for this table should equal -93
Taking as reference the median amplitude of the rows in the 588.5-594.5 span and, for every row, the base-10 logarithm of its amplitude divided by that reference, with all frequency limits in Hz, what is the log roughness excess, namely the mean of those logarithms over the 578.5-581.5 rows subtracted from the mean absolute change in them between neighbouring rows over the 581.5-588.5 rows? -0.12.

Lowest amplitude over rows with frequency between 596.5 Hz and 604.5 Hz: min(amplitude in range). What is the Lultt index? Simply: 93.75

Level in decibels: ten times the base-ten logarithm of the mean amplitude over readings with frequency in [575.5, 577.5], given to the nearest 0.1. 22.2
